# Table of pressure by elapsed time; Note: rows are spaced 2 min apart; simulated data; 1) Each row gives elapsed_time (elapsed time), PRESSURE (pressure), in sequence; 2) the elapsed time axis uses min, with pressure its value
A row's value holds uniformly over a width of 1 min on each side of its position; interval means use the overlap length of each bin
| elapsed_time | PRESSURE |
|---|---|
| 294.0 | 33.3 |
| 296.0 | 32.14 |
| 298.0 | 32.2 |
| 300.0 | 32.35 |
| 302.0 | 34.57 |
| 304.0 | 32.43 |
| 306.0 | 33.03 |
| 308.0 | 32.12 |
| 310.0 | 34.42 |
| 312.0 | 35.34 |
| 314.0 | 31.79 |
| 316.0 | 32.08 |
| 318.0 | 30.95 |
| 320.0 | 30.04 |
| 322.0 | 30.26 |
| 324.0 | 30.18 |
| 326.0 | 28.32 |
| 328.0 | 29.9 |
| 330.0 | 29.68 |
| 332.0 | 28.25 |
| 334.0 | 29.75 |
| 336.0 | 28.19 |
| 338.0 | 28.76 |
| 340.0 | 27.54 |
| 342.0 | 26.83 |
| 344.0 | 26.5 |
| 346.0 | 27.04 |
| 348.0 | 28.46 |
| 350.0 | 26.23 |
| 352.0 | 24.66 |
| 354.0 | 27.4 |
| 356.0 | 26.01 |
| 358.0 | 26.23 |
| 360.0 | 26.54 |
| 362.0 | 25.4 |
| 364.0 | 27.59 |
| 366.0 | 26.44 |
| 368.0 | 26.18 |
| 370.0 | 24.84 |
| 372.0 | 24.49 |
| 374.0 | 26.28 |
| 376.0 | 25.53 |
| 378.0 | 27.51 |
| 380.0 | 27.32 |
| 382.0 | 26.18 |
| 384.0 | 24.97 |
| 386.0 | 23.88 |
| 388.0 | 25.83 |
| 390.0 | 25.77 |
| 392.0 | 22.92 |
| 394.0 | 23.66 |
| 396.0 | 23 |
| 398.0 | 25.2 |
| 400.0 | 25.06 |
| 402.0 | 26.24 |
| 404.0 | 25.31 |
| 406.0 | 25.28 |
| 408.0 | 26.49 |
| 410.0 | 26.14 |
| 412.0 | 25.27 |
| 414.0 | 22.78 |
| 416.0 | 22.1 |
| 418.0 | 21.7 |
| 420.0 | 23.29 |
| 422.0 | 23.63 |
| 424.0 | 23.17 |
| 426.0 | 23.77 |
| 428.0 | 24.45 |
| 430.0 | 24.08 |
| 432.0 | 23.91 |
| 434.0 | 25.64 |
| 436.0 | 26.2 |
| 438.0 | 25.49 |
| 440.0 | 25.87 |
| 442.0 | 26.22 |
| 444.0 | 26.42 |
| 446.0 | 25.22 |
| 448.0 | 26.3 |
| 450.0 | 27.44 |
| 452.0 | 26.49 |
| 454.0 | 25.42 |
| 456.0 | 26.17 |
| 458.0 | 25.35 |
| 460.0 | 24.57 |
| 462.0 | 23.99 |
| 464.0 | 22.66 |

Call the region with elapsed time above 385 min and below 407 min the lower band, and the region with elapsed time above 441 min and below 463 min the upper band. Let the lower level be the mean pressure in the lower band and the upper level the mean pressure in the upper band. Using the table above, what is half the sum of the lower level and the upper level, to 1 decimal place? 25.3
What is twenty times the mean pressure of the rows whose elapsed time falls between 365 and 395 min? 509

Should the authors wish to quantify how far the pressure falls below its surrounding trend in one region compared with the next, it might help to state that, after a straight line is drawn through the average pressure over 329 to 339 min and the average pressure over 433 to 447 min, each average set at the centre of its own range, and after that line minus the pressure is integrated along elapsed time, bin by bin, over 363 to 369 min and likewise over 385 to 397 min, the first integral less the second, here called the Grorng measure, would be -30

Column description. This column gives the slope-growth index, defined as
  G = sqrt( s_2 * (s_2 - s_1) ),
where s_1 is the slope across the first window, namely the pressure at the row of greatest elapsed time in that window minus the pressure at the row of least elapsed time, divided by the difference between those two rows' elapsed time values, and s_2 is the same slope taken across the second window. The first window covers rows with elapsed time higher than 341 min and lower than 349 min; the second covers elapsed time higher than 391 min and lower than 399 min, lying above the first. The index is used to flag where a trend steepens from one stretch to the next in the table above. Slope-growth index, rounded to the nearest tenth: 0.2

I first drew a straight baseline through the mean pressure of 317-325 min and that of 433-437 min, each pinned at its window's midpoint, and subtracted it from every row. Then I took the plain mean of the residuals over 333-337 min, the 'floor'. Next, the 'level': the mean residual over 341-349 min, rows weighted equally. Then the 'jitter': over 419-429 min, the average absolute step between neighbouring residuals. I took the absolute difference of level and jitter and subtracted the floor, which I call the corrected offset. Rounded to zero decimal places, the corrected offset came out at 4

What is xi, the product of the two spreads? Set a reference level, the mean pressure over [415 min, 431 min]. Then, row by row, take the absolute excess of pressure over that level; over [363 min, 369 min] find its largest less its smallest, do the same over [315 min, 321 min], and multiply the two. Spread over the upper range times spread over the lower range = 2.9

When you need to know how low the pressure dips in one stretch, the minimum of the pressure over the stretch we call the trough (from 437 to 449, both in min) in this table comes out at 25.22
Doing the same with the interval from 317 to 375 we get 24.49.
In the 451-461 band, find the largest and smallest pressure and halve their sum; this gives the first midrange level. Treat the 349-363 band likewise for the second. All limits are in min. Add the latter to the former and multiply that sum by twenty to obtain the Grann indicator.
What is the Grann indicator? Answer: 1031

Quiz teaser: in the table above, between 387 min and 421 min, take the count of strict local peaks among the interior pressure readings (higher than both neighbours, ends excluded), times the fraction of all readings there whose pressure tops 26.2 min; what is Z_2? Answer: 0.5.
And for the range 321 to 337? 2.0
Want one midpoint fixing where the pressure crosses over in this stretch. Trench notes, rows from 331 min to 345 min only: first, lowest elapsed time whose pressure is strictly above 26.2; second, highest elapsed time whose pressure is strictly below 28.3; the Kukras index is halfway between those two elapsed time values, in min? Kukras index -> 338 min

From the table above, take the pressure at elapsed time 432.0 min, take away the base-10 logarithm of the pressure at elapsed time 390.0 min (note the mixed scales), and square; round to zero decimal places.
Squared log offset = 506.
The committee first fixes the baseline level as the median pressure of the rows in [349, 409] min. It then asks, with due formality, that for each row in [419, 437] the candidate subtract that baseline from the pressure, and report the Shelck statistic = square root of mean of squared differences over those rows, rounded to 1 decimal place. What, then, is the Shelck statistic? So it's 1.8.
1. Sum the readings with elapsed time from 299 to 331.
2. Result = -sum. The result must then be -507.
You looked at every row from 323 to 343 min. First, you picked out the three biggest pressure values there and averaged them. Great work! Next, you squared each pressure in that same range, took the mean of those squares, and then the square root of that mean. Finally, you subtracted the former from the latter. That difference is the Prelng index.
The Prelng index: -1.18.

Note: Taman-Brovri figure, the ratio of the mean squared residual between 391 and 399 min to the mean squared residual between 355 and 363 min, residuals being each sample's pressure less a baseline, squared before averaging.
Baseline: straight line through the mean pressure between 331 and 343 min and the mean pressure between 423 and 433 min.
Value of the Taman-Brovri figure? 2.9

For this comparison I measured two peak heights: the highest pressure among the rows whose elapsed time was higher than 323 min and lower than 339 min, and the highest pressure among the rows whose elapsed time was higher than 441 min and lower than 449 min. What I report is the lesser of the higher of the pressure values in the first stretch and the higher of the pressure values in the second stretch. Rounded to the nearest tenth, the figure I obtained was 26.4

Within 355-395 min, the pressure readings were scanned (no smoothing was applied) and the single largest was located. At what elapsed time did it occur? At 364.0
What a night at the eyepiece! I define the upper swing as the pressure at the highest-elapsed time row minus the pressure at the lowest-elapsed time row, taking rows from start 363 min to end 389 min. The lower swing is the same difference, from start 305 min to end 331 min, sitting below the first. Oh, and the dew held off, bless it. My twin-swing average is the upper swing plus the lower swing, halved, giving -2.6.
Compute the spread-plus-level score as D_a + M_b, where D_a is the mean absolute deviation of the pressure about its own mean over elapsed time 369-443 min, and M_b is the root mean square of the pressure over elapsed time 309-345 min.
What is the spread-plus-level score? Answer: 31.2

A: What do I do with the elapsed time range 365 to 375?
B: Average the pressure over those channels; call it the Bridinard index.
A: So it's 25.6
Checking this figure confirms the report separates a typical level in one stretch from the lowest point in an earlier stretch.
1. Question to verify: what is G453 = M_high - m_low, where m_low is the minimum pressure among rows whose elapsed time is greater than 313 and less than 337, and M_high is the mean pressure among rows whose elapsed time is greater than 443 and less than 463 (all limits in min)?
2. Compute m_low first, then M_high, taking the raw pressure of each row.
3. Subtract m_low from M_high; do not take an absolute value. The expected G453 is -2.5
